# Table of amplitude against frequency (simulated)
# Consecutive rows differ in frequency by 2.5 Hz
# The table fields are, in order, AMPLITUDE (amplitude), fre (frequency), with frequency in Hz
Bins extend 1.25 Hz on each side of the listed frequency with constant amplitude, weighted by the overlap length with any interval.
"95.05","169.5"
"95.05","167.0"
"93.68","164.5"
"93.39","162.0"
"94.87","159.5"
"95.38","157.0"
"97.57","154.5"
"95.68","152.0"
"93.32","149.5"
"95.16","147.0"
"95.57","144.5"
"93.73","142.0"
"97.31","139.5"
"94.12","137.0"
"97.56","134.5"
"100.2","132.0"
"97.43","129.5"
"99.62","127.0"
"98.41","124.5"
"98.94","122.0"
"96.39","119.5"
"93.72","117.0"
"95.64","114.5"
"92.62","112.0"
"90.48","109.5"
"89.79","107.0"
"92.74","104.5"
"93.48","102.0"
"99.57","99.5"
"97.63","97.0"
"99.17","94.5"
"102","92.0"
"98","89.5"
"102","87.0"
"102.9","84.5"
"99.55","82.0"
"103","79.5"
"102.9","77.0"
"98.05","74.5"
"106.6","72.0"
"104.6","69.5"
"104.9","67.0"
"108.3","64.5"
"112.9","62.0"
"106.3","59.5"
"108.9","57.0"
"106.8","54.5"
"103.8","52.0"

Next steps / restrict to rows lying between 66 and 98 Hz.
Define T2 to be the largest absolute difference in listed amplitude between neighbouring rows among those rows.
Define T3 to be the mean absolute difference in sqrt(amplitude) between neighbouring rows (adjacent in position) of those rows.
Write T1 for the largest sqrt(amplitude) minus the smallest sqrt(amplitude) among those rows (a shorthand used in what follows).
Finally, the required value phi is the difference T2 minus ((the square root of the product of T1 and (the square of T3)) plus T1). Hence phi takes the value 8.0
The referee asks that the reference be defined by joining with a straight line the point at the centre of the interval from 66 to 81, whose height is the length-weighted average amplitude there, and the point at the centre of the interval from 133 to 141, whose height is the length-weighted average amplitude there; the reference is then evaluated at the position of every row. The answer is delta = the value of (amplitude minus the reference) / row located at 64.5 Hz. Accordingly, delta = 4.1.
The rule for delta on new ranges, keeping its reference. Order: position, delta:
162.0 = -0.3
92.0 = 0.8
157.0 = 1.2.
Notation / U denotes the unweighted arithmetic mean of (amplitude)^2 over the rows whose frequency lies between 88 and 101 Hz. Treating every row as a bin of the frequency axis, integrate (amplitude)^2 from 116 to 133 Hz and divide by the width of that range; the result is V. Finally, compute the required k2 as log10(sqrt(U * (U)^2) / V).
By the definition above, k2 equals 2.01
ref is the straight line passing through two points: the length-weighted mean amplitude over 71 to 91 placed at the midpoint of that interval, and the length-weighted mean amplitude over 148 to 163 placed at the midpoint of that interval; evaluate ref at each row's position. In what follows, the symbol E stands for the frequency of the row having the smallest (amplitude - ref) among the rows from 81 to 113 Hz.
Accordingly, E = 107.0 Hz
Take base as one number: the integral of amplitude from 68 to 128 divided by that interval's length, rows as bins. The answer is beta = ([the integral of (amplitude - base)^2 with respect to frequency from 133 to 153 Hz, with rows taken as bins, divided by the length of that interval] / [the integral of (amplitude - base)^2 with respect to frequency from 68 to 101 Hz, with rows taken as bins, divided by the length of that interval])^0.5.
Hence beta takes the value 0.8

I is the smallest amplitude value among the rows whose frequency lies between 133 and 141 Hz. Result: 94.12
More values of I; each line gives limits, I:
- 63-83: 98.05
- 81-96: 98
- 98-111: 89.79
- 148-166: 93.32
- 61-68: 104.9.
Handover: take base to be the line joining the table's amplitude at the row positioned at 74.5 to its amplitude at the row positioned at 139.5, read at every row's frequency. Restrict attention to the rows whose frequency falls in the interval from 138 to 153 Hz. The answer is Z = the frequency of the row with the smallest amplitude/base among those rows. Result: 149.5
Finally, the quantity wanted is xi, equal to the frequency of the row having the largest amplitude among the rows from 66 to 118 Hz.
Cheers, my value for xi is 72.0 Hz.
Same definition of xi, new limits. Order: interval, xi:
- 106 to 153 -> 132.0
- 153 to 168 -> 154.5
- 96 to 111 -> 99.5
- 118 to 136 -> 132.0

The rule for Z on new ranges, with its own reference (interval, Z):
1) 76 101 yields 97.0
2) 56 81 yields 74.5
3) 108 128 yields 109.5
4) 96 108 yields 107.0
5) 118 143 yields 142.0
